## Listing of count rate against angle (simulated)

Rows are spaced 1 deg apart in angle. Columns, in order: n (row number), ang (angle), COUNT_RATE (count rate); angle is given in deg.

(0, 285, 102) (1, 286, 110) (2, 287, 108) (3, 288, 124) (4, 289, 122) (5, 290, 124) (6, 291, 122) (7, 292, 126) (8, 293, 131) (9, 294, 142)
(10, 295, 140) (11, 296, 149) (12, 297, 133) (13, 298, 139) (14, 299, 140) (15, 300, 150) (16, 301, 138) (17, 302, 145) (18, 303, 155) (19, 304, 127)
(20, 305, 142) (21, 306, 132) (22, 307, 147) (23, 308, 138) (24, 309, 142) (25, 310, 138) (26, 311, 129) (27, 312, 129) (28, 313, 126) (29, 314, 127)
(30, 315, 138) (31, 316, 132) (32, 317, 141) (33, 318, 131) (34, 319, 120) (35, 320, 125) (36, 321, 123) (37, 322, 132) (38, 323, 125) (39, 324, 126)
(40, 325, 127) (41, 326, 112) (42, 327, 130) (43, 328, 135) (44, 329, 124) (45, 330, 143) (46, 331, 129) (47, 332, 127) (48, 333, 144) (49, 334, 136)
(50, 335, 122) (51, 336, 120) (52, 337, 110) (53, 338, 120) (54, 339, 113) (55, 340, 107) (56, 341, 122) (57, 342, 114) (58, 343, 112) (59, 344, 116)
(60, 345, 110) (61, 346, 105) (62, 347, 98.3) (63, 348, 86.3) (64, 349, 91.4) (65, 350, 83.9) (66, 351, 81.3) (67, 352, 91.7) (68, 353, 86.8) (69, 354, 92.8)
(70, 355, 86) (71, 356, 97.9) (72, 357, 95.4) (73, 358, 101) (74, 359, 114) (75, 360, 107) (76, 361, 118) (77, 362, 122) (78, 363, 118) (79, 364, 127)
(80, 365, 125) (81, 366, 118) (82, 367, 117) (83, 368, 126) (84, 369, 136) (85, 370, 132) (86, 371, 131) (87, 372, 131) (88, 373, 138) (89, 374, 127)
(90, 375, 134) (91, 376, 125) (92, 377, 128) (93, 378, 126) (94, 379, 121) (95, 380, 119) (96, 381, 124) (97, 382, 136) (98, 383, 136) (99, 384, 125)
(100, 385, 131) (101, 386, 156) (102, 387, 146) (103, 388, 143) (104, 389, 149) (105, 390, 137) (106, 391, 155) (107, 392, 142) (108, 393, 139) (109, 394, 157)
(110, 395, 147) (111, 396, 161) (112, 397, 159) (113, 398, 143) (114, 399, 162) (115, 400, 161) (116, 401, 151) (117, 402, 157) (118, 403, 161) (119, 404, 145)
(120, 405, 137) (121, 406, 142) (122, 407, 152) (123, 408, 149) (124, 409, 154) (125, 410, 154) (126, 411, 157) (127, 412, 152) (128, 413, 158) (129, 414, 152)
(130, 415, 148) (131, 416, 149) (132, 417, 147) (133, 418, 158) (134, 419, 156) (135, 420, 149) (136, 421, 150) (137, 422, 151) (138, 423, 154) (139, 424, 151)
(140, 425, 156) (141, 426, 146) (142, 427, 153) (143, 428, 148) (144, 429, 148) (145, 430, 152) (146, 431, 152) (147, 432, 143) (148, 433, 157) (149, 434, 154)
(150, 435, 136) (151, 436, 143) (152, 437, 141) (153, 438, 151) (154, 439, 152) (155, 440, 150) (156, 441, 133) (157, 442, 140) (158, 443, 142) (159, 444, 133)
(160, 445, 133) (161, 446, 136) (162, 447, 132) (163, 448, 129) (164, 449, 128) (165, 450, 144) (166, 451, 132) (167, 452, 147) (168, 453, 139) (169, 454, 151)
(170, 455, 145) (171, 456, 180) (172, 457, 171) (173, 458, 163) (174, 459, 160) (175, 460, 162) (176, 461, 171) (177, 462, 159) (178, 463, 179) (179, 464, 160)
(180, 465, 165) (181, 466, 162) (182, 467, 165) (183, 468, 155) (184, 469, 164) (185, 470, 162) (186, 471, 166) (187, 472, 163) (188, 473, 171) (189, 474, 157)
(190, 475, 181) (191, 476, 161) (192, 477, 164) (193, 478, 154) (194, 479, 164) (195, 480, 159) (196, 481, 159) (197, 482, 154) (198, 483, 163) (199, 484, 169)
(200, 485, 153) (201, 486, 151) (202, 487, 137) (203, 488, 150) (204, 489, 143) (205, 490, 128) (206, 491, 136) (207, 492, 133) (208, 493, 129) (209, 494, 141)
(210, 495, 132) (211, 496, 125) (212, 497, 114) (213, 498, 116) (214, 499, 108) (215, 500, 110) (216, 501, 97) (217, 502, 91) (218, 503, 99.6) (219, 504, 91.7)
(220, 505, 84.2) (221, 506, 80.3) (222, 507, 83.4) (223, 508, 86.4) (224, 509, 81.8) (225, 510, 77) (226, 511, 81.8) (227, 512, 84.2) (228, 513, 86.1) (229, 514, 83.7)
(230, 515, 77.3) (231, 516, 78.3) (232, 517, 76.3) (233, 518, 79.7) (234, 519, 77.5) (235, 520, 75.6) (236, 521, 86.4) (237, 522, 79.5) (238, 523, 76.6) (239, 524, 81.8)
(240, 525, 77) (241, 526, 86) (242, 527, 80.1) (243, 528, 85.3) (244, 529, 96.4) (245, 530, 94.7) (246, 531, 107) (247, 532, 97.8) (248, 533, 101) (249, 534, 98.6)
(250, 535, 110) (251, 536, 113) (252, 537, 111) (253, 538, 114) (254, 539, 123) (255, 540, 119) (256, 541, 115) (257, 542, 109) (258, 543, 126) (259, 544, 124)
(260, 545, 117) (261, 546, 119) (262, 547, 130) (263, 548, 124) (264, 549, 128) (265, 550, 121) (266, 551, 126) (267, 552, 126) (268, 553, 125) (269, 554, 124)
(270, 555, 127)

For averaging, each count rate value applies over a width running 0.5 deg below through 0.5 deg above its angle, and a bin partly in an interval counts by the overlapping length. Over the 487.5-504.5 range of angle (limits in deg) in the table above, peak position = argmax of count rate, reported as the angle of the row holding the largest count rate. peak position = 488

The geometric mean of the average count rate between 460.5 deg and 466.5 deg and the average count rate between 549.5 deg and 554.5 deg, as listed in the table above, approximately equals 144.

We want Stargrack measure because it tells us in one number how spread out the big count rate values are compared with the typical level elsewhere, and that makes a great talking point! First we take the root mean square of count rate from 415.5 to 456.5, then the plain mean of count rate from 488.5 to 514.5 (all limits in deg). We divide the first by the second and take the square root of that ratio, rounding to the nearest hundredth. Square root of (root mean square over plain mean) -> 1.18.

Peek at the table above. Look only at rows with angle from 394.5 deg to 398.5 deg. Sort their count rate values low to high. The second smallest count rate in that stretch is 147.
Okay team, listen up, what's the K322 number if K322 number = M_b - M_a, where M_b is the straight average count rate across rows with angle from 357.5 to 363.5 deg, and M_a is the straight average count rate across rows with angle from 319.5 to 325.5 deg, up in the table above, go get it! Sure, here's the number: -13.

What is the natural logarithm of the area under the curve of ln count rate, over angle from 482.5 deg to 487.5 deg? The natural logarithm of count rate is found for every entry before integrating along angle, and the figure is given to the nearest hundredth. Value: 3.23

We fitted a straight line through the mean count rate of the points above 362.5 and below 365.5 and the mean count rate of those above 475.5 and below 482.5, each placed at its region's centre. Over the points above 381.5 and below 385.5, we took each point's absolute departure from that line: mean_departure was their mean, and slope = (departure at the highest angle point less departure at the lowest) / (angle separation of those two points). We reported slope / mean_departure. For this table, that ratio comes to -0.4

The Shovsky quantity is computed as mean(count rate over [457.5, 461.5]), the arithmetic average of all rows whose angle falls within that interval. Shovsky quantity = 164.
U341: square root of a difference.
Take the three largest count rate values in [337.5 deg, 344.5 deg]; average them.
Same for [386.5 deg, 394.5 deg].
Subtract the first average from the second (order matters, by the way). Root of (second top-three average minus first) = 5.9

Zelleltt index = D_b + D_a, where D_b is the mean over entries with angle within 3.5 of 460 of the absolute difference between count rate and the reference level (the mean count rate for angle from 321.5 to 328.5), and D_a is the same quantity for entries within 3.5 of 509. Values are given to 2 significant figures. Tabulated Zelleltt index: 84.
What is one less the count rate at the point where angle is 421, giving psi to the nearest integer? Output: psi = -149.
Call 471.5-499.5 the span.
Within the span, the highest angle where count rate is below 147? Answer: 499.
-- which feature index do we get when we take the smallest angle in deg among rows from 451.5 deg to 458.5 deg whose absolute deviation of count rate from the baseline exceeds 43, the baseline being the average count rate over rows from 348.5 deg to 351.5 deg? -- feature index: 452 deg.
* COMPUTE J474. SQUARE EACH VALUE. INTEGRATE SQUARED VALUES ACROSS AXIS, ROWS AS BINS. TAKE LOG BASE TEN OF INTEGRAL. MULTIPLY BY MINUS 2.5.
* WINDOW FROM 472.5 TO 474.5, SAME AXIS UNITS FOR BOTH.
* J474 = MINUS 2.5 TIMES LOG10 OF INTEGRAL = -11.8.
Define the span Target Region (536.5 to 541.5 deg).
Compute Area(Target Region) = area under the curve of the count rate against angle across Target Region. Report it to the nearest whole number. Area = 582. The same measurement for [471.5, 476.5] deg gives 833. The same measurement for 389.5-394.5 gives 730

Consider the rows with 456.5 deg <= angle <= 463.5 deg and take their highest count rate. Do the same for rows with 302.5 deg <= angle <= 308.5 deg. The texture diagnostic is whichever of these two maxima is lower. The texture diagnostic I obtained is 155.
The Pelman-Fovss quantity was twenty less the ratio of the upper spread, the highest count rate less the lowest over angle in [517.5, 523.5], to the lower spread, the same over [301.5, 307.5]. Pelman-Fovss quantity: 19.6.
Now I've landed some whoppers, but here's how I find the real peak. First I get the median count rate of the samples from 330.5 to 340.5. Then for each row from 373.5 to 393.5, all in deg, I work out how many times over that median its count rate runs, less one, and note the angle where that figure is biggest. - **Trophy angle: 386 deg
